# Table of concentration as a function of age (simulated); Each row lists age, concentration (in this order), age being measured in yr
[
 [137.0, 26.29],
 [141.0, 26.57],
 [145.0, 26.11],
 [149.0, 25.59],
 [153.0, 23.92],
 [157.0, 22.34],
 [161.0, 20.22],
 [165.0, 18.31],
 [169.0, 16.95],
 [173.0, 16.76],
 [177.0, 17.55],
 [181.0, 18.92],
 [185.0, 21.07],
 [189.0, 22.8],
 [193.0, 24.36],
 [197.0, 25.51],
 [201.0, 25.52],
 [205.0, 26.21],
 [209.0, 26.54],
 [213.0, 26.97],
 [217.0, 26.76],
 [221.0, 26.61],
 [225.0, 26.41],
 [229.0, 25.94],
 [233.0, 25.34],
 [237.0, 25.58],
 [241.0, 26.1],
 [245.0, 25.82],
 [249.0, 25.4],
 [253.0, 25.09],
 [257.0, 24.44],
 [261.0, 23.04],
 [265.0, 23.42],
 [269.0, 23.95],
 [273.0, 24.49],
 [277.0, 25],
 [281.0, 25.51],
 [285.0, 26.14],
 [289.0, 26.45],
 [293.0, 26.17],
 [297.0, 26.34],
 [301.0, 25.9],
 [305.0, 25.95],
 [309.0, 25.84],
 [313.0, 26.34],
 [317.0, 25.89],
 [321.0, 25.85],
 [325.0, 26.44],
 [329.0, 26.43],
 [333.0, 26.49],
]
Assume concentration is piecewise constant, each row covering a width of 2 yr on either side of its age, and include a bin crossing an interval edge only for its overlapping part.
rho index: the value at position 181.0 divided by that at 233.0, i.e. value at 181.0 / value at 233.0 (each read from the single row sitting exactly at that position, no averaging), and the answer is 0.75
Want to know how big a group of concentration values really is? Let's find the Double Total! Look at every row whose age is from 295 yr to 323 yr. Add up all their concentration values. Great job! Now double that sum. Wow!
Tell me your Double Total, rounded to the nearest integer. 364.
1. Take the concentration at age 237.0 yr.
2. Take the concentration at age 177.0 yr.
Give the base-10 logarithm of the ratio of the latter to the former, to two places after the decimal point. -0.16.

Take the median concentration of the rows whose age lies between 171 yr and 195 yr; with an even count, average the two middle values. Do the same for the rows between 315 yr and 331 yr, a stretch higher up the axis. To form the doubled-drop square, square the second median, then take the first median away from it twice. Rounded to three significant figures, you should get 644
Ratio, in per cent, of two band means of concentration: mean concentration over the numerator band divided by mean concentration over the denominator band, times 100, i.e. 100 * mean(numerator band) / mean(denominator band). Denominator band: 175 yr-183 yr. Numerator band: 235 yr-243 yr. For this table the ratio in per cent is 142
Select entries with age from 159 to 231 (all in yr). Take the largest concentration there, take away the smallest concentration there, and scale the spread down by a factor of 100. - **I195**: 0.102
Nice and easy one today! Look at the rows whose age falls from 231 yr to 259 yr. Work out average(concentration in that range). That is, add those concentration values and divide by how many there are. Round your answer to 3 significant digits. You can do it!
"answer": 25.4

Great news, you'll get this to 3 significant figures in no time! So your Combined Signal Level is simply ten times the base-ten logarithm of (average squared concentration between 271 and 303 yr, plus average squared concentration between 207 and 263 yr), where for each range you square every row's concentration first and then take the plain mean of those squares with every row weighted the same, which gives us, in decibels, 31.2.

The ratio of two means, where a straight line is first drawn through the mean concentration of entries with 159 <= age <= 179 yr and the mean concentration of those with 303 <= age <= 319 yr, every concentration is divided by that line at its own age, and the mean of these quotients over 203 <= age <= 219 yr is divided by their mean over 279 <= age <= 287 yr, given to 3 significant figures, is 1.24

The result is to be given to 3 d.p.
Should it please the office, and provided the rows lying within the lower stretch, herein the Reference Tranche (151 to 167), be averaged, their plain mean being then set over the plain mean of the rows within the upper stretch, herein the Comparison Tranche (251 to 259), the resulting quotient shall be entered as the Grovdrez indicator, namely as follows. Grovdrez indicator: 0.856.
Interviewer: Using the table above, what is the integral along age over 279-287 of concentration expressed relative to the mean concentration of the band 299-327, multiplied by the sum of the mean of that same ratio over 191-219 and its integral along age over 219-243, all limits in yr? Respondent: 198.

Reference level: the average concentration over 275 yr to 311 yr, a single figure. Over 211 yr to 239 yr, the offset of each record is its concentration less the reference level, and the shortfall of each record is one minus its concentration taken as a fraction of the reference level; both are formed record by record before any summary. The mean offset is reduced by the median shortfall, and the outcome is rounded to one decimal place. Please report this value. 0.3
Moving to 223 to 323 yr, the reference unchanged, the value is -0.5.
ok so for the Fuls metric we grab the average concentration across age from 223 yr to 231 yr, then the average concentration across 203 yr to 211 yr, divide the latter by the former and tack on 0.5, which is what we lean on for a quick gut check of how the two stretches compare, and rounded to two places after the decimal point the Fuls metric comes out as 1.51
